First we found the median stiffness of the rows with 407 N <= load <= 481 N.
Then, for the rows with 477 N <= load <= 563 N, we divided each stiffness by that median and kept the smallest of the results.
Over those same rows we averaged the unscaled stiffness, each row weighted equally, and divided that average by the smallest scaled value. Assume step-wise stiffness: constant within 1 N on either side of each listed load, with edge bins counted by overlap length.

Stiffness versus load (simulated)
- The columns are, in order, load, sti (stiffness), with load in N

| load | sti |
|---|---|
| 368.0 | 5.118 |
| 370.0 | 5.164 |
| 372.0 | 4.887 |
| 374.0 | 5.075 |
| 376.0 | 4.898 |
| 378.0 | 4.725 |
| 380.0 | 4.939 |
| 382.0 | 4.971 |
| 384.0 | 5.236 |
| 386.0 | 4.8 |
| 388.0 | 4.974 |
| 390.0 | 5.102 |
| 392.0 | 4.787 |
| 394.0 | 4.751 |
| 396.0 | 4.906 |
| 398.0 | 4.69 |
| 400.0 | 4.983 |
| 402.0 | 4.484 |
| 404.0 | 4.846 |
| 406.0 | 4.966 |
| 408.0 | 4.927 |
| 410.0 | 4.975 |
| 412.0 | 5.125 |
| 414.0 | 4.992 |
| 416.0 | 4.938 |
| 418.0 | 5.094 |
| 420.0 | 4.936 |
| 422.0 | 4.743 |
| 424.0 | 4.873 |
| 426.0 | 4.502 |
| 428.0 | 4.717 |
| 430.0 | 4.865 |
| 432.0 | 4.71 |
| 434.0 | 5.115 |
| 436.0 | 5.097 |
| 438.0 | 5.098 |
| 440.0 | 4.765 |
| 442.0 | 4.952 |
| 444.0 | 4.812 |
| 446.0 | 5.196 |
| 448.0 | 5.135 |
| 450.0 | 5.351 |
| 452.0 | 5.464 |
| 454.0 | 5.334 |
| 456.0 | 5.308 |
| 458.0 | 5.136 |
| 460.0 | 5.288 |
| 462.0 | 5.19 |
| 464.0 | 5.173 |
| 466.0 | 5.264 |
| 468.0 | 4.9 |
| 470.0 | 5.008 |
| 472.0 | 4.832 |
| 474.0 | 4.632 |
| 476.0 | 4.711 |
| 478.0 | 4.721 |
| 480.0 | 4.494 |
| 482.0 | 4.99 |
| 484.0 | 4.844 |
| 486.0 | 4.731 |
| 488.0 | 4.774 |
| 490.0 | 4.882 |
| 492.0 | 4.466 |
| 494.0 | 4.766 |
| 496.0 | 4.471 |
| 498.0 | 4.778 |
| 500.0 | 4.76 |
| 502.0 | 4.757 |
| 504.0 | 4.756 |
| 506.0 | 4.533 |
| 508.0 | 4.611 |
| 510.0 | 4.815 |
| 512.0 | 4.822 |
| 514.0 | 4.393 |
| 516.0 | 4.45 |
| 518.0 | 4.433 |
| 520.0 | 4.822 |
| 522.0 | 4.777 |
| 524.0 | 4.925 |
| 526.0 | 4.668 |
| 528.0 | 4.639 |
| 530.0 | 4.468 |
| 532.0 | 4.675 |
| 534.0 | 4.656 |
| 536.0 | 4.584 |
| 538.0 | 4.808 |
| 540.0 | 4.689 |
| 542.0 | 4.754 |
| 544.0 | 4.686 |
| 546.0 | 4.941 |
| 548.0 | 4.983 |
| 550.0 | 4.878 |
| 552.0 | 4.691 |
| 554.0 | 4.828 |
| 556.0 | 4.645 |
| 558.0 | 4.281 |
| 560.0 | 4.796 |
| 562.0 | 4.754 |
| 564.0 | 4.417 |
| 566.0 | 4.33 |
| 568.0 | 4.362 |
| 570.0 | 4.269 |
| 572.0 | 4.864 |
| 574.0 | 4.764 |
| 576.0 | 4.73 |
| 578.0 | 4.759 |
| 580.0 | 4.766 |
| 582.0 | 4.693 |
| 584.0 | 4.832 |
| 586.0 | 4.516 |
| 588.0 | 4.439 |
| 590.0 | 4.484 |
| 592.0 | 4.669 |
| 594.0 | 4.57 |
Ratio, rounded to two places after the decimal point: 5.46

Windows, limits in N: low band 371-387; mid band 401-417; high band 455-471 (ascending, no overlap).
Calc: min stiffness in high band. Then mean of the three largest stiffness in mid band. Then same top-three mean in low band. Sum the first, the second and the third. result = 15.0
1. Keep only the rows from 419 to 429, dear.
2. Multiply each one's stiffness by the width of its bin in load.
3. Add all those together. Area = 47.5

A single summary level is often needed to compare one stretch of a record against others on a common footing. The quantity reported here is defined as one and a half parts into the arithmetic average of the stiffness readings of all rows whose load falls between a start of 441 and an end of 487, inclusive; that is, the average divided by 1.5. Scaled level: 3.35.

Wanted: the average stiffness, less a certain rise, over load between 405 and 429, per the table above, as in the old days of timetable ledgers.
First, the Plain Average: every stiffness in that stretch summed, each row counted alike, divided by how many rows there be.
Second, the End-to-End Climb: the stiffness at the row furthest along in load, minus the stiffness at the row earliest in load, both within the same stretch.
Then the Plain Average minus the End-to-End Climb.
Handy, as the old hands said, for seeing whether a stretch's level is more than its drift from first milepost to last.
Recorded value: 5.1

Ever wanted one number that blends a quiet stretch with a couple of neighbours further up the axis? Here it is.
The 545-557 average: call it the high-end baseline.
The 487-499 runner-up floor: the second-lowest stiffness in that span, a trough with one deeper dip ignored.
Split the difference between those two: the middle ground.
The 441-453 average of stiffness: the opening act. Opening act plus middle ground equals 9.80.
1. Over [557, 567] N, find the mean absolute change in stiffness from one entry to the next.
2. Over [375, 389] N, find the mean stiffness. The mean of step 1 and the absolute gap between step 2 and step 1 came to 2.47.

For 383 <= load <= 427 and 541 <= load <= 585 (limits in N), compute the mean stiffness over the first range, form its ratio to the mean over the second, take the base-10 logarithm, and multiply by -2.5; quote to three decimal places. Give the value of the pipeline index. -0.047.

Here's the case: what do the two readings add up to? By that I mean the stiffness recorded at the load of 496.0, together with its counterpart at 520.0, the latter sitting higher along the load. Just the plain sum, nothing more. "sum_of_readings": 9.29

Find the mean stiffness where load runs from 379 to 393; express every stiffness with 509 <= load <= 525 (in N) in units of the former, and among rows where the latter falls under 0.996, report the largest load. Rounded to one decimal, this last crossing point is 524.0 N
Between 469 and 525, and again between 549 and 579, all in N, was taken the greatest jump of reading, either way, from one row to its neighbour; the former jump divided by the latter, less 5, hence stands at -4.17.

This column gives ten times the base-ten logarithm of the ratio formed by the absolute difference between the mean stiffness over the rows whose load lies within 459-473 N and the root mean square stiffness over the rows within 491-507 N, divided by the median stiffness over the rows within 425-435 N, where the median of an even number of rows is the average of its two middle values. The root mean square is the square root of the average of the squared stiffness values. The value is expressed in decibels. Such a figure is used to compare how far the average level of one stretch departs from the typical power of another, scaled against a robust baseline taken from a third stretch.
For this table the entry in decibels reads -10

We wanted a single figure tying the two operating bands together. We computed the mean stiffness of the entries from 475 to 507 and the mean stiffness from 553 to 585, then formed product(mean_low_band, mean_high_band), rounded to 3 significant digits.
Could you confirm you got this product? 21.8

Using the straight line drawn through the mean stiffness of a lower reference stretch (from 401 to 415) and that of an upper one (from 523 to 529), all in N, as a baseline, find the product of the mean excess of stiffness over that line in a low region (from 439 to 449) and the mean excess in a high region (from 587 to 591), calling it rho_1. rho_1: -0.023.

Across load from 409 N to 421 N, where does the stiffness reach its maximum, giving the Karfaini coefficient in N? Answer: 412.0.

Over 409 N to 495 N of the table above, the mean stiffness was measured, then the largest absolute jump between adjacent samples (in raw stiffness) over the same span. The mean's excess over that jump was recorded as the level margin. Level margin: 4.46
